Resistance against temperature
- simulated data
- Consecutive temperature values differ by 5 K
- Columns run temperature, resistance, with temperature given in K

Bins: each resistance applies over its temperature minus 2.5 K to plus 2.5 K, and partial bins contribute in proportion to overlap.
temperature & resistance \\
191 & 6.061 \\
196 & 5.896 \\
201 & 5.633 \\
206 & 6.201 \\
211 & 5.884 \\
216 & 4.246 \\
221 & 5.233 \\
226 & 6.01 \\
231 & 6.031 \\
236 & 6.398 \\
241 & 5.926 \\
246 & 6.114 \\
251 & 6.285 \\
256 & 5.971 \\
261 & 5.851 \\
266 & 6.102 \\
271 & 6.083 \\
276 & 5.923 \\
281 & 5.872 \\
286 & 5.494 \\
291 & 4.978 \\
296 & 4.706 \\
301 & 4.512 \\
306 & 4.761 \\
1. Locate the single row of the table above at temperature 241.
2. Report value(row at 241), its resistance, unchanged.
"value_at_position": 5.926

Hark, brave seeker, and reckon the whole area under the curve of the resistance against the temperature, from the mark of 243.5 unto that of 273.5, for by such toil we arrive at 182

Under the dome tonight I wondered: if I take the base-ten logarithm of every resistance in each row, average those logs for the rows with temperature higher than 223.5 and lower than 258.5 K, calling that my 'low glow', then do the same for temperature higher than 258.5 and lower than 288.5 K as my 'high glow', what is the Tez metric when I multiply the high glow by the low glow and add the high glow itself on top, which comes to 1.37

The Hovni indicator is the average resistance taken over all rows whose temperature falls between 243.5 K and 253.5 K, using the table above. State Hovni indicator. 6.2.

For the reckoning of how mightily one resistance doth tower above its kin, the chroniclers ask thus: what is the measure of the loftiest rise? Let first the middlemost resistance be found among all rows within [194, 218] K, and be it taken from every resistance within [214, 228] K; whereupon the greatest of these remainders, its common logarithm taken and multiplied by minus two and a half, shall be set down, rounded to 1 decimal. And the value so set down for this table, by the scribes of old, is 2.2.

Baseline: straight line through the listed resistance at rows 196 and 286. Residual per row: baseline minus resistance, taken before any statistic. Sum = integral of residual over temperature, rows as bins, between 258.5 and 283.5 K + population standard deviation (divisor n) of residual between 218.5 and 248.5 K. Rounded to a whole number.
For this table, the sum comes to -10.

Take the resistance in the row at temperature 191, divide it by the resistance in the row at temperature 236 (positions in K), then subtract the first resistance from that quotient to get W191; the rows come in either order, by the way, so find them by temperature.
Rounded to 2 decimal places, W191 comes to -5.11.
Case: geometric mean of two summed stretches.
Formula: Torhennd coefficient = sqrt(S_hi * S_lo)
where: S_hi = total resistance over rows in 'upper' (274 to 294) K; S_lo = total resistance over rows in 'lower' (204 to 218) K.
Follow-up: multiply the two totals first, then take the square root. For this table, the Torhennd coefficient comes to 19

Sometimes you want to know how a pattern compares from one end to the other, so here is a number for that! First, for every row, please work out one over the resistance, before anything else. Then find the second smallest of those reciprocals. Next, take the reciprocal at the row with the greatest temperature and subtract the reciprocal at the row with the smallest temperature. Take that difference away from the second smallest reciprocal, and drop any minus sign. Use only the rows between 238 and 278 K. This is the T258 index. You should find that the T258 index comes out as 0.163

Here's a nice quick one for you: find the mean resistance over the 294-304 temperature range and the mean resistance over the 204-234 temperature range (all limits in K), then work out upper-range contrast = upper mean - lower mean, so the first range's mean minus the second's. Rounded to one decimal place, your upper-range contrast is -1.0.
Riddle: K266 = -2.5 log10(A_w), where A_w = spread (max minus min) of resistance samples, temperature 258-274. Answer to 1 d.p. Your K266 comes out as 1.5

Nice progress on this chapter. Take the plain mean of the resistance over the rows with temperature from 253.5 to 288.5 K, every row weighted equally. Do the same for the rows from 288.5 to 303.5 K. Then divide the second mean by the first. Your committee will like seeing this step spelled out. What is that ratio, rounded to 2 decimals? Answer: 0.80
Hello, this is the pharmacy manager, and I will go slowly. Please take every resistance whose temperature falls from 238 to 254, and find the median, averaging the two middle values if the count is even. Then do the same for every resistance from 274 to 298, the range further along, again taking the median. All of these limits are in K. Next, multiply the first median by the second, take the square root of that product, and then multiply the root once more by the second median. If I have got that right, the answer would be 32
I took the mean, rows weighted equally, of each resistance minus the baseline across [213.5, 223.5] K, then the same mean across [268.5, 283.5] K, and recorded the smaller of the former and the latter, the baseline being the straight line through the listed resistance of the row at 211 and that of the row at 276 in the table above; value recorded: -1.1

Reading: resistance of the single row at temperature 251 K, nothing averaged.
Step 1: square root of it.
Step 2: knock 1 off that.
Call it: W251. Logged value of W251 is 1.51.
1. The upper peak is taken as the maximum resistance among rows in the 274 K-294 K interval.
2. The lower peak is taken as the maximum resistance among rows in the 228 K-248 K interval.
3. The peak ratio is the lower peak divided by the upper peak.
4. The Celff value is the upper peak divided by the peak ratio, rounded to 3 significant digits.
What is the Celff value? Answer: 5.48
